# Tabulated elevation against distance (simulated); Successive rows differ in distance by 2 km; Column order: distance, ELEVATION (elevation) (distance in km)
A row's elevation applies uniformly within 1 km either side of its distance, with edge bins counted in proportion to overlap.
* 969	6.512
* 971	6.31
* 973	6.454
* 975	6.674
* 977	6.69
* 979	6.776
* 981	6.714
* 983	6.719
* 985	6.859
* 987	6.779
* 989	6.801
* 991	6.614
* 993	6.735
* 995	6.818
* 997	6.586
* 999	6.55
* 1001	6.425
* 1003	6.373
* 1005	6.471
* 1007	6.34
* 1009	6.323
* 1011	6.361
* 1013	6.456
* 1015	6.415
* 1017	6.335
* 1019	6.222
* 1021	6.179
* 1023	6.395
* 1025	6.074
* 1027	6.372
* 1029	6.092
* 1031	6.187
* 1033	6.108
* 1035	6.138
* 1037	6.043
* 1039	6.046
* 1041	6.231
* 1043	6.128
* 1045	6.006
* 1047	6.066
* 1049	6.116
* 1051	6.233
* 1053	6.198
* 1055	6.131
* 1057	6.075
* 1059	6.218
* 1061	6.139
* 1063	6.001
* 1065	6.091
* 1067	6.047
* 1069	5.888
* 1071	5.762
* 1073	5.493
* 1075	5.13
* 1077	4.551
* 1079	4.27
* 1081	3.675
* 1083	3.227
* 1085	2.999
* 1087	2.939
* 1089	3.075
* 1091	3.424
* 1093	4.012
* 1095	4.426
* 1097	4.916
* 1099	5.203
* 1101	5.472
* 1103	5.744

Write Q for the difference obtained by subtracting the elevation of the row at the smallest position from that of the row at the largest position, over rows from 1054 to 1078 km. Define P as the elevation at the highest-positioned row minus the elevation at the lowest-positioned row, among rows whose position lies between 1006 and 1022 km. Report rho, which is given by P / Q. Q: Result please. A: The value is 0.1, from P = -0.2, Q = -1.6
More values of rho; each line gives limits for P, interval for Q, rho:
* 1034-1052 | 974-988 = 0.9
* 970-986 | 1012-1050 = -1.6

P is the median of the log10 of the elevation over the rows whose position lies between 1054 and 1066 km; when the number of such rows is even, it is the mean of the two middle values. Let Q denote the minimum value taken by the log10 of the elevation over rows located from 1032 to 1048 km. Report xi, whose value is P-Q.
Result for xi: 0.01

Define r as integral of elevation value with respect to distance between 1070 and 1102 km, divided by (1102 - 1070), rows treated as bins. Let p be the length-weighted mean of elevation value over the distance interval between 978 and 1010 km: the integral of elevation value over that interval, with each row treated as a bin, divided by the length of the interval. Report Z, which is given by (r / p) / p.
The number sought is 0.098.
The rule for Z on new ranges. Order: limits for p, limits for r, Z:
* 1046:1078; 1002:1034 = 0.182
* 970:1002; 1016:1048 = 0.139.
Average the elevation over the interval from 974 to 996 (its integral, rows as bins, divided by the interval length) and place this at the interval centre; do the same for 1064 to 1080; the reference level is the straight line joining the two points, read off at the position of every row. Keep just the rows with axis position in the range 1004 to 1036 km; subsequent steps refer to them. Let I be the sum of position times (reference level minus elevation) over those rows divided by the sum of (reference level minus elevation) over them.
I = 1025.7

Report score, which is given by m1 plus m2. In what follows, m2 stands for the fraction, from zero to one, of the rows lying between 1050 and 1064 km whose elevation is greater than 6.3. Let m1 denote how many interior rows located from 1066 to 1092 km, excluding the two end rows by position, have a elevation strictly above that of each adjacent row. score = 0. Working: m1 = 0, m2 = 0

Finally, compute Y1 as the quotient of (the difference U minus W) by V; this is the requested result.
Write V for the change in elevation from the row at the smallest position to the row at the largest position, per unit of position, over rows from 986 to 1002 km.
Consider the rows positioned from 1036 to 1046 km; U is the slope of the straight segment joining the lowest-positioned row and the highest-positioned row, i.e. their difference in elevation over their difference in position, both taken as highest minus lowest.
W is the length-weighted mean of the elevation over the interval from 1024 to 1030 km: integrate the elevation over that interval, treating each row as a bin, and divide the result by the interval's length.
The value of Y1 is 245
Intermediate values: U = -0.005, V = -0.03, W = 6.18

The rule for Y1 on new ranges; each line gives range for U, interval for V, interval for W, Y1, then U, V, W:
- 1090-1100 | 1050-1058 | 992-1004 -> 241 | 0.222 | -0.03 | 6.58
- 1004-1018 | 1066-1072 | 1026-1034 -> 87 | -0.011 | -0.07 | 6.19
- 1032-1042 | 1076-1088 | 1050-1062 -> 38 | 0.015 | -0.16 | 6.17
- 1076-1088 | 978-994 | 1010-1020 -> 2226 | -0.161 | 0.00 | 6.36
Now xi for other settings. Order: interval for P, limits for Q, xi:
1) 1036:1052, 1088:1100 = 0.30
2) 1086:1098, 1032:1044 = -0.21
